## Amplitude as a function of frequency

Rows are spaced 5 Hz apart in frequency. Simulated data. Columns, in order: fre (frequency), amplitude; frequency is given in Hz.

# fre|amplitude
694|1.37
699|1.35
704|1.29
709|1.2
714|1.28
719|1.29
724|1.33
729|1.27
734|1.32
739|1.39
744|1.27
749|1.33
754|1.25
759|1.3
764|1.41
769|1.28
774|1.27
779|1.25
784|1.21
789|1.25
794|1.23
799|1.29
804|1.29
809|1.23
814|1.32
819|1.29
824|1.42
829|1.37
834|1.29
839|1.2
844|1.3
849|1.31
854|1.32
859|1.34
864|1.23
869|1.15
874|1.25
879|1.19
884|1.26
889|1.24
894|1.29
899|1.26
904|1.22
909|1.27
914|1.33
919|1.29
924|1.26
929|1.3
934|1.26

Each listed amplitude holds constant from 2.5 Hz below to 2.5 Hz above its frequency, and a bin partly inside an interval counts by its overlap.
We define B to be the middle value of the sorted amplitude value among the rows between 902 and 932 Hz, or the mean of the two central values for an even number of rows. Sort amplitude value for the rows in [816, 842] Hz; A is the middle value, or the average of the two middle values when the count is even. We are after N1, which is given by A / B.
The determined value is 1.01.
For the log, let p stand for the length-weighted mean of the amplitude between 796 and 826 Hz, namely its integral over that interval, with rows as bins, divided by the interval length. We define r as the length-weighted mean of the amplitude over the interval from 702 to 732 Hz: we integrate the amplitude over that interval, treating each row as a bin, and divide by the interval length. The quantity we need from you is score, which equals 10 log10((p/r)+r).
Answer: 3.61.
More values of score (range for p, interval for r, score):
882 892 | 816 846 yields 3.55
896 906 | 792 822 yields 3.52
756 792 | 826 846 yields 3.59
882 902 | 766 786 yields 3.54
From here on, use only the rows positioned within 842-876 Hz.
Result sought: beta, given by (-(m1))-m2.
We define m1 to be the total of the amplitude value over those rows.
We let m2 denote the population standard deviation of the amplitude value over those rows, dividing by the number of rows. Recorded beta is -9.0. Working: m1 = 8.9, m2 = 0.061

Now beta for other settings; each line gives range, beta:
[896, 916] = -5.1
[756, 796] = -10.3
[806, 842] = -9.2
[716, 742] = -6.6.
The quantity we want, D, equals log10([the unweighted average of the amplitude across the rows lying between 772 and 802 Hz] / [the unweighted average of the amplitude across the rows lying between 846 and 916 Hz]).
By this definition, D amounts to -0.004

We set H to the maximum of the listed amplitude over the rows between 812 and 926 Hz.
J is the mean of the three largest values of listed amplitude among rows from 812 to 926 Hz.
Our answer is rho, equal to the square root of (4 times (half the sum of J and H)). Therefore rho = 2.365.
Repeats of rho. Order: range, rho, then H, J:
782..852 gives 2.362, 1.42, 1.37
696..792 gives 2.364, 1.41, 1.38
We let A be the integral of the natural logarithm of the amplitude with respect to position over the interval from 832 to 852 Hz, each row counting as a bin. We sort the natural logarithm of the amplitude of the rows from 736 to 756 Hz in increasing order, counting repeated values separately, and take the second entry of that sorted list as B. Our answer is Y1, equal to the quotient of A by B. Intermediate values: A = 4.86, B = 0.239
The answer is 20.3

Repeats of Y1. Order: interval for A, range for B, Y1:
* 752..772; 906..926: 22.5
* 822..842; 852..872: 26.4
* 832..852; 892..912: 21.0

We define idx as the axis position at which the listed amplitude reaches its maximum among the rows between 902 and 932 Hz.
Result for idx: 914 Hz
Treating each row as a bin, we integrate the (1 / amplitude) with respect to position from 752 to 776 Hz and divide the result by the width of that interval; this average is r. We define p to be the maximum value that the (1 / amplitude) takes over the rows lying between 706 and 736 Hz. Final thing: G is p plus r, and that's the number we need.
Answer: 1.60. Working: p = 0.83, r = 0.768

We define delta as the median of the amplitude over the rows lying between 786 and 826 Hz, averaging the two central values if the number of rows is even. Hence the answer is 1.29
